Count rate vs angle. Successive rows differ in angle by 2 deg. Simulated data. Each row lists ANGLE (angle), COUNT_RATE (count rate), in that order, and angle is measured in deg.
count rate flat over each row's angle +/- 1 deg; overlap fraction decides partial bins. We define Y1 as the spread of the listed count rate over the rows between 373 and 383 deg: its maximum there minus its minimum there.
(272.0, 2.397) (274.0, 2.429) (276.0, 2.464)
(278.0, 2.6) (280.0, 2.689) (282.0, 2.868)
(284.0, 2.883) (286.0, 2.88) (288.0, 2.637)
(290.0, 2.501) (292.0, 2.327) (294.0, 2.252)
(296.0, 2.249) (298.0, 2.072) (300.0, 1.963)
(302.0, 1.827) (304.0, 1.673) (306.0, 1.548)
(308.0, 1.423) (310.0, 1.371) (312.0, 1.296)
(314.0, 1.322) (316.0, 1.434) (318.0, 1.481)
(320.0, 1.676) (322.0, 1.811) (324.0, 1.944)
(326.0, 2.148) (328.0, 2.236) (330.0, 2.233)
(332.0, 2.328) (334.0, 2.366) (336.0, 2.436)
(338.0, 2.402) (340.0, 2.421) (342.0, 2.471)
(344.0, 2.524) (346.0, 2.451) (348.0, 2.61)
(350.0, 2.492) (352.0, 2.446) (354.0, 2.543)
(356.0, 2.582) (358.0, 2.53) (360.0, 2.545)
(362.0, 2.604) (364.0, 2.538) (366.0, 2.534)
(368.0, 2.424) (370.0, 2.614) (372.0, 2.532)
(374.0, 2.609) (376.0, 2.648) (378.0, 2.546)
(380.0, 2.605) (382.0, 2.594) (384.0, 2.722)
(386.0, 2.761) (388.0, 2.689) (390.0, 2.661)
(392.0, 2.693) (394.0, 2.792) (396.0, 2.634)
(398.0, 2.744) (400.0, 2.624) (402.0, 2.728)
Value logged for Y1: 0.10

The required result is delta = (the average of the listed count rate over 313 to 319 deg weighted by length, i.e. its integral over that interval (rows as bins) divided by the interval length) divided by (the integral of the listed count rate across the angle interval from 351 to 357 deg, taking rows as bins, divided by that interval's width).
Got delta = 0.6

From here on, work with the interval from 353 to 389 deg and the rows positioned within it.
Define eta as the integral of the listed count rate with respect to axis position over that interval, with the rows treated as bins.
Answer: 93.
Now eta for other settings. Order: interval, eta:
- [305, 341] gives 68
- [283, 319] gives 70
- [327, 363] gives 88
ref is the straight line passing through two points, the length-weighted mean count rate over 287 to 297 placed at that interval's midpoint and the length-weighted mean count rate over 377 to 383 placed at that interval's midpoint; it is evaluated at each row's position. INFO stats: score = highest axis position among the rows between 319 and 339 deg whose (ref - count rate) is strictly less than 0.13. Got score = 338.0 deg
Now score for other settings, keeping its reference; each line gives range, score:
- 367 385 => 384.0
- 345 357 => 356.0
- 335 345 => 344.0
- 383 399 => 398.0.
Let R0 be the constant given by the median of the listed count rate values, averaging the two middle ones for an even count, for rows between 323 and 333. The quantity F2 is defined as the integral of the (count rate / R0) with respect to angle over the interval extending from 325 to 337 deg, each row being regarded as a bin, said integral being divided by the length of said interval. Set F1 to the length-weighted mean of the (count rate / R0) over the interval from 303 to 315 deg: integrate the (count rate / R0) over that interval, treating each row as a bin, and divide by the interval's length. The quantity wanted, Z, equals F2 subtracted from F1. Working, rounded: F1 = 0.6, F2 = 1.03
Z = -0.38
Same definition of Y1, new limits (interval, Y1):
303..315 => 0.38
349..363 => 0.16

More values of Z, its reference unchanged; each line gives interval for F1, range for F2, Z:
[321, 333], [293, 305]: 0.05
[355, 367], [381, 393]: -0.06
